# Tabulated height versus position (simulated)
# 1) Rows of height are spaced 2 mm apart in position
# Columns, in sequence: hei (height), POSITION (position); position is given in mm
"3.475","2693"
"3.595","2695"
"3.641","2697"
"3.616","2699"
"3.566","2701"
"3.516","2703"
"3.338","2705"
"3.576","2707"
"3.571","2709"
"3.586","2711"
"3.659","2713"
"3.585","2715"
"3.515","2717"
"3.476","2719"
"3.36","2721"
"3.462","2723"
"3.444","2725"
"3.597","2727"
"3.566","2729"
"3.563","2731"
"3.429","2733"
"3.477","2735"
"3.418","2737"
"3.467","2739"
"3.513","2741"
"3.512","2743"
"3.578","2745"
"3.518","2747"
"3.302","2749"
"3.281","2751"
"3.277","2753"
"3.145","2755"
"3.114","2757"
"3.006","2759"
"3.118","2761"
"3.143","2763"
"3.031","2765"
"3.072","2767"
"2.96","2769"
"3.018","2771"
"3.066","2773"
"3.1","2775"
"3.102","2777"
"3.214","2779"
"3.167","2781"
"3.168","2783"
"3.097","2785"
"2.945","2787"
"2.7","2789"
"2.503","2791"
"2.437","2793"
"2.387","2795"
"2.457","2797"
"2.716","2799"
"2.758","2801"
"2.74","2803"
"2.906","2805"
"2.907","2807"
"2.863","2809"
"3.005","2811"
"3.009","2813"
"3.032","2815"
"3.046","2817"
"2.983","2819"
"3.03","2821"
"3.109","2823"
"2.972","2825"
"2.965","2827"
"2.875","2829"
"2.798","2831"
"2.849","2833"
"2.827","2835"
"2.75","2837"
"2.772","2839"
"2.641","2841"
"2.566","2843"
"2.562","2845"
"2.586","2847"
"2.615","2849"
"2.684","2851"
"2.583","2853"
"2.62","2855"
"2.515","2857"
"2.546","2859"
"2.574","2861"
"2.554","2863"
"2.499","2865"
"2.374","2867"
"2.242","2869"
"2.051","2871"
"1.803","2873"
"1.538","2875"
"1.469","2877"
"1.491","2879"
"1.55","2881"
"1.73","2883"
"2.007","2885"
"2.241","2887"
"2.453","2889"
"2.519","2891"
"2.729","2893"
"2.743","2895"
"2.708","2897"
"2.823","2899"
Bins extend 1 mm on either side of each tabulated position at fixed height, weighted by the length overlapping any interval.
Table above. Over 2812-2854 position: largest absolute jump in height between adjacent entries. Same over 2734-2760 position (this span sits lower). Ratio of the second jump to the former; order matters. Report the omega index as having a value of 1.6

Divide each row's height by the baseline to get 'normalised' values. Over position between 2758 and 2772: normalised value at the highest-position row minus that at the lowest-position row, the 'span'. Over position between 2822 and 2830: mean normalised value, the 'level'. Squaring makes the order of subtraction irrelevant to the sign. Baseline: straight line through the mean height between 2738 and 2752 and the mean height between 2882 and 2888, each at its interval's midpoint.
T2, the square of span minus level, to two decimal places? 1.22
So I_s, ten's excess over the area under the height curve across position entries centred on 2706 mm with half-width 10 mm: -61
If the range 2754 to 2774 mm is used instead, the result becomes -51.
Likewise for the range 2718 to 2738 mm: -60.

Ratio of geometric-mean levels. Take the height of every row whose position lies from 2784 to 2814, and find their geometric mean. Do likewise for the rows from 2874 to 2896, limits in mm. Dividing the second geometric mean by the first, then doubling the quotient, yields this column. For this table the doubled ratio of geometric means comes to 1.44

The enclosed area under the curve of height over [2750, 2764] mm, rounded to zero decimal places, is 44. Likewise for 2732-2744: 42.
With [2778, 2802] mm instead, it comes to 67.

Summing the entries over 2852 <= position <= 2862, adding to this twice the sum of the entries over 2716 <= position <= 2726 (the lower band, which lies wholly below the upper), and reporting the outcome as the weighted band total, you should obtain 47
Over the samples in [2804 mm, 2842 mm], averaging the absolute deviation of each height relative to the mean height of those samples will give 0.10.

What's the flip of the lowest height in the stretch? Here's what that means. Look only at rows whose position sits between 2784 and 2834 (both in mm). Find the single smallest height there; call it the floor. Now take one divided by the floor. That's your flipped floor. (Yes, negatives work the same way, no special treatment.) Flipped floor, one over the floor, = 0.419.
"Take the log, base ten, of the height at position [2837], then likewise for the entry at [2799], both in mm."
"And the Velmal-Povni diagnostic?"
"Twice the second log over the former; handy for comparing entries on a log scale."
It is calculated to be 1.98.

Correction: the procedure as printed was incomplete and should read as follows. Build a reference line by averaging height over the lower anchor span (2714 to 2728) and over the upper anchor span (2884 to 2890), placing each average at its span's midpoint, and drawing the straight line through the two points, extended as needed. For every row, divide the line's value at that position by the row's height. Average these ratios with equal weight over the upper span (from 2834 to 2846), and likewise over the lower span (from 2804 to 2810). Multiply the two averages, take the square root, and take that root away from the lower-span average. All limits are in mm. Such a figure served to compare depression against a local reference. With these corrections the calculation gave 0.008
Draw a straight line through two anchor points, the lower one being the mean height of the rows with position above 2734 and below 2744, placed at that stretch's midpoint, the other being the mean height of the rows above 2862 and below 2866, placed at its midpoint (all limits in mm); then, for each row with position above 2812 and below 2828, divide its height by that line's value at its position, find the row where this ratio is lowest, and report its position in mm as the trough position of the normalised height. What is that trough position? 2813 mm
